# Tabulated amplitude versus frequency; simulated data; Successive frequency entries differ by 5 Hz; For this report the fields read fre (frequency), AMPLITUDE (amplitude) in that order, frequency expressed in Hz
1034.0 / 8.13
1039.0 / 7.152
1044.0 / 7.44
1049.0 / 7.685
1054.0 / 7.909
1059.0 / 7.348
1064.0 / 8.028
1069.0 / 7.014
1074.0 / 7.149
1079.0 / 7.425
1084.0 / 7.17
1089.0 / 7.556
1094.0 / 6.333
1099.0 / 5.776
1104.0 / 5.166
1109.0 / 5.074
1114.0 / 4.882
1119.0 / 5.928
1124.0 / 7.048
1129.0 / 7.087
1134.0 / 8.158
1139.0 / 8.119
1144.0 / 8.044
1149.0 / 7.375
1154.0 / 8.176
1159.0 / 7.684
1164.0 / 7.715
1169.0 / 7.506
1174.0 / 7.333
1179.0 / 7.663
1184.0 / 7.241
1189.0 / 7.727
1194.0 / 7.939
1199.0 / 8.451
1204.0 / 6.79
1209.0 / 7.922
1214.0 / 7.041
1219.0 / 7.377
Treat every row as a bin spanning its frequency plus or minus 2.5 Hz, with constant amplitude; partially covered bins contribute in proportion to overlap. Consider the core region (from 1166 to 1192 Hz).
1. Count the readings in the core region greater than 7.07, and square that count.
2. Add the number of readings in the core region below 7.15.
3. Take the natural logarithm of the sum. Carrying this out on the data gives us 3.2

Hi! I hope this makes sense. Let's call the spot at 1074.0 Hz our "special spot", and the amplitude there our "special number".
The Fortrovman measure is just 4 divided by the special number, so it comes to 0.560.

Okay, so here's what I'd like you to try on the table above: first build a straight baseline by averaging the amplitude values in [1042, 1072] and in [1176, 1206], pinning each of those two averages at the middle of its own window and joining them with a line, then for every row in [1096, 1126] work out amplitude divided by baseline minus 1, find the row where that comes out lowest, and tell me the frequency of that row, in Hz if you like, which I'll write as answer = 1114.0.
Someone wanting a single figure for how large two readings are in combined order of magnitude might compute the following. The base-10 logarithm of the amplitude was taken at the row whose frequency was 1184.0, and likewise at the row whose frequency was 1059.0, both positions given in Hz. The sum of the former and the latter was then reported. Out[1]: 1.73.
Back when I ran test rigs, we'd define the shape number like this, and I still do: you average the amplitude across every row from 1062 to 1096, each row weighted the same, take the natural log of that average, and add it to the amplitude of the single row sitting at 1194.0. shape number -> 9.92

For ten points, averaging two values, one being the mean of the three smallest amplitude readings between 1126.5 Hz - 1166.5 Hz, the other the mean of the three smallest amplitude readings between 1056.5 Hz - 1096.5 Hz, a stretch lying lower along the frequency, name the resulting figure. 7.1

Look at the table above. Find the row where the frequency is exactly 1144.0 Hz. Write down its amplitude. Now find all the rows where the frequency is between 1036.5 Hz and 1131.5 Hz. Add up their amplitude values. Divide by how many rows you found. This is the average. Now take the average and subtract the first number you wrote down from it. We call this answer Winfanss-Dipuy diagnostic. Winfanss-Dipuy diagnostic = -1.2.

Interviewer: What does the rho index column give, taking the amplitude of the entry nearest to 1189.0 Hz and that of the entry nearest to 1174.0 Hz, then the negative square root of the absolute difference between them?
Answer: -0.6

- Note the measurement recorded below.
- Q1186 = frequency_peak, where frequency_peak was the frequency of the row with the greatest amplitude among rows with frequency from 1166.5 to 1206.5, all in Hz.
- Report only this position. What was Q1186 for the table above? 1199.0 Hz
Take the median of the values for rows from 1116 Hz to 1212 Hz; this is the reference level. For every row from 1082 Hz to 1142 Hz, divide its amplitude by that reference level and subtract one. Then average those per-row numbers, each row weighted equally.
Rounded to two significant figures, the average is -0.15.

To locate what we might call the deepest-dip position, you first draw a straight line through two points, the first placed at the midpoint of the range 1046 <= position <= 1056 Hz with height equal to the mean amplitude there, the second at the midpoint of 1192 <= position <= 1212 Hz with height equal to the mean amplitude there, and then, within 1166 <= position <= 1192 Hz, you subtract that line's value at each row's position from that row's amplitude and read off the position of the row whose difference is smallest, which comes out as 1184.0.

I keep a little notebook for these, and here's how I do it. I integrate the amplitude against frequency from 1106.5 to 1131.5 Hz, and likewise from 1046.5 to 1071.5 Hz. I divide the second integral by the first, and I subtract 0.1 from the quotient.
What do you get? 1.2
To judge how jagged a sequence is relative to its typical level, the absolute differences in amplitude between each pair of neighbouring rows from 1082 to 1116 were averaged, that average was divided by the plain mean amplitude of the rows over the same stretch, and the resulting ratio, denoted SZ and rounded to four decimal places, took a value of 0.0851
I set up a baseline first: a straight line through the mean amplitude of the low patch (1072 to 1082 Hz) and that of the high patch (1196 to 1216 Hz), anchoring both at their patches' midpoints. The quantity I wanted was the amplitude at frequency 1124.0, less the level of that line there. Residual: -0.34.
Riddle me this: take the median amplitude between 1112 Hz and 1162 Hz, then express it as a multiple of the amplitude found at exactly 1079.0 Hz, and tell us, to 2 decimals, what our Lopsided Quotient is 1.01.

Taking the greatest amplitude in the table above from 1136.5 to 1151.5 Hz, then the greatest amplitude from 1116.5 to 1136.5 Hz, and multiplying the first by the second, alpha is 66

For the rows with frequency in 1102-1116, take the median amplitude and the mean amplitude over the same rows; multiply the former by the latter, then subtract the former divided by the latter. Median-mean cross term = 25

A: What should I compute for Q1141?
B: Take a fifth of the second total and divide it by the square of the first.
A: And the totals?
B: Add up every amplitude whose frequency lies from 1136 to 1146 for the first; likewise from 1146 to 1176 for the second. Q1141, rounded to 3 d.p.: 0.035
